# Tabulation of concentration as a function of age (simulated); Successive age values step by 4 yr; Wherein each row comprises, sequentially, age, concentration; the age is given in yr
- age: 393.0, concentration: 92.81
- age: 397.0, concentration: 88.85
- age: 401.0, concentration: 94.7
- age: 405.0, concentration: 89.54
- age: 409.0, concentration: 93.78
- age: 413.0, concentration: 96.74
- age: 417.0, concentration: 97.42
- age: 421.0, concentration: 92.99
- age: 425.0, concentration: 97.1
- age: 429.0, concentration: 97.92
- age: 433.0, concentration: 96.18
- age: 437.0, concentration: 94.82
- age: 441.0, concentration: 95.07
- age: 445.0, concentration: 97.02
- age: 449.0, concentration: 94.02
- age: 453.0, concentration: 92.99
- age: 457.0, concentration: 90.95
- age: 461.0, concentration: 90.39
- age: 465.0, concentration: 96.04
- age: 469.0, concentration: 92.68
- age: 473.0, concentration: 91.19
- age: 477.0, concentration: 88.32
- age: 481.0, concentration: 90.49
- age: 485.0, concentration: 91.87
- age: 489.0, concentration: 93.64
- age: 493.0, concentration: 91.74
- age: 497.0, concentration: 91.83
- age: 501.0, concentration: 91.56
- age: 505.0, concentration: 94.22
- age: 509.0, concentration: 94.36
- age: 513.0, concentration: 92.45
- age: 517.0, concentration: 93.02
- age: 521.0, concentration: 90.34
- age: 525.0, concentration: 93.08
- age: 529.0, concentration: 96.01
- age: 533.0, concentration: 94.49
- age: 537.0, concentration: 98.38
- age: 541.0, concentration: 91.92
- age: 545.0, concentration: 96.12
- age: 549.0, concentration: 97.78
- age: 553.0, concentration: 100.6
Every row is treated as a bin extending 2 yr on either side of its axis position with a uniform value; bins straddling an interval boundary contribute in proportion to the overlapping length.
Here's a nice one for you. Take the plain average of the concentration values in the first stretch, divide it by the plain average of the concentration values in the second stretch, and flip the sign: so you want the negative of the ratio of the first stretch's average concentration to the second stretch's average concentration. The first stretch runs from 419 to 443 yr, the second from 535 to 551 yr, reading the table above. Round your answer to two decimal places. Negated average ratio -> -1.00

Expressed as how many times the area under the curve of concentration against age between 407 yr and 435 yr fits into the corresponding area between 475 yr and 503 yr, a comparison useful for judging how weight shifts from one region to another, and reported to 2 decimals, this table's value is 0.95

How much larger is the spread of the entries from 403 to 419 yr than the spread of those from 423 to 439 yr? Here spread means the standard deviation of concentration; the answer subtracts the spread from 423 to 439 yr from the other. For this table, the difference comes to 2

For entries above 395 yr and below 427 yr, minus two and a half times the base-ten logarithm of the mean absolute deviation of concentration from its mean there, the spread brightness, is -1.0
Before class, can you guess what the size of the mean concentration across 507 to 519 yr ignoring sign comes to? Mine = 93.3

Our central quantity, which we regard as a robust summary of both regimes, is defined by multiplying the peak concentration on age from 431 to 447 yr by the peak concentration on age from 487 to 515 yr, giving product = 9155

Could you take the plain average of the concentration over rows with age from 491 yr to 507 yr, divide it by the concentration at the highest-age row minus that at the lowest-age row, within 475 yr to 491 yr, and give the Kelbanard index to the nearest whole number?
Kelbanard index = 17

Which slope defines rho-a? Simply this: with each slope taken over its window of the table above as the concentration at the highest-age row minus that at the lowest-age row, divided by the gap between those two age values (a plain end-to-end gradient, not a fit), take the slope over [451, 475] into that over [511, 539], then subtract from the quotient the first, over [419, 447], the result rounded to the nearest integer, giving -3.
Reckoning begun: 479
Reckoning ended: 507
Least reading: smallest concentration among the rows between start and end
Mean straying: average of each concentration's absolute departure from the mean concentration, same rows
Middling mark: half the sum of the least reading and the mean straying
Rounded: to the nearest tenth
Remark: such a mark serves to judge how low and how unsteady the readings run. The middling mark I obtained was 45.7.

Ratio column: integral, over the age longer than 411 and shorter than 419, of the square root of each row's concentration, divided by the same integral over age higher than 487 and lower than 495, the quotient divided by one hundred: 0.0102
